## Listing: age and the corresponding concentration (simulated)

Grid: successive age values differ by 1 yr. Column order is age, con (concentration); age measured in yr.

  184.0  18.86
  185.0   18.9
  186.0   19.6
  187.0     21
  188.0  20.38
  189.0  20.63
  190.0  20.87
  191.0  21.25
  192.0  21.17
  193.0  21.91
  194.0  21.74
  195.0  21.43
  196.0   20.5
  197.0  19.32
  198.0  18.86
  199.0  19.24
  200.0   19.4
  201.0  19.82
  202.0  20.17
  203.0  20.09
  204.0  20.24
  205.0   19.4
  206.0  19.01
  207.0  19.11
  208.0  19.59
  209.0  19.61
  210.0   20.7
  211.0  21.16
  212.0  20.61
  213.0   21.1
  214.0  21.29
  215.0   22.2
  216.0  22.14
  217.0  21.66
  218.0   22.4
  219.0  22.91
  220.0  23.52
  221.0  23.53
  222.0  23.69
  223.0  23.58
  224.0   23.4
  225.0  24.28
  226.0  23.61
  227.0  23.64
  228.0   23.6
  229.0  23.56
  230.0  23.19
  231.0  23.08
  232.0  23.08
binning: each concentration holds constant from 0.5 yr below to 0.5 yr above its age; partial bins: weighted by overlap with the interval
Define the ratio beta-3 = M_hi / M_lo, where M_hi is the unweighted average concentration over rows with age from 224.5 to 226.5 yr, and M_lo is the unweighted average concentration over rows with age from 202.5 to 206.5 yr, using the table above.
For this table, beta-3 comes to 1.22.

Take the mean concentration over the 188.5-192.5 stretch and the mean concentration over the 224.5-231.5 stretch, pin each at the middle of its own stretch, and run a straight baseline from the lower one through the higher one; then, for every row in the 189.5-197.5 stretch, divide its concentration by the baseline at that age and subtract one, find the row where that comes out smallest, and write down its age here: 197.0 yr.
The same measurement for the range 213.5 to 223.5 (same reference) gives 214.0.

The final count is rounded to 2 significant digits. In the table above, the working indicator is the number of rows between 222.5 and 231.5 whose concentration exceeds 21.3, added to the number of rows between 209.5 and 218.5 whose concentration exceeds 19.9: 18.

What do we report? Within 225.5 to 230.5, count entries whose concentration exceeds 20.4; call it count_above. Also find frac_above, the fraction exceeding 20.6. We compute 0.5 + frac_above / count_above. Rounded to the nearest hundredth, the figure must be 0.70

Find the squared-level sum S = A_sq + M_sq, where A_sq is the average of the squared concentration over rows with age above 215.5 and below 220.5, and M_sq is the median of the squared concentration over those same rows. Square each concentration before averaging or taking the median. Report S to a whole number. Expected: 1010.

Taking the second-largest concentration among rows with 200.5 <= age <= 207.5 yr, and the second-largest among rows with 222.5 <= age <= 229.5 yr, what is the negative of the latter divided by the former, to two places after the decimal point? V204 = -1.17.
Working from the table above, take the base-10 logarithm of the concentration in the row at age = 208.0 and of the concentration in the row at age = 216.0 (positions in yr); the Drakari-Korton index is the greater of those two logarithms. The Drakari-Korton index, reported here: 1.35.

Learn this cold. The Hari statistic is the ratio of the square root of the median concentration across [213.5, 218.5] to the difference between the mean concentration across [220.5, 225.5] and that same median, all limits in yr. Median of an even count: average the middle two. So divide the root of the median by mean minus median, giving 3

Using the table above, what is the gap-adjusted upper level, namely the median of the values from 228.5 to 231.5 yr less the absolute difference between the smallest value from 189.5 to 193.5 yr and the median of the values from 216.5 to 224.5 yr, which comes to 20.6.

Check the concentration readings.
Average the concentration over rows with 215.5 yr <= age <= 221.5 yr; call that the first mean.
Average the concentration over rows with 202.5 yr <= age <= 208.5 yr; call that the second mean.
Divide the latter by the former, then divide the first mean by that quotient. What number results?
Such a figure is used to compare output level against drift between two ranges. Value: 26.3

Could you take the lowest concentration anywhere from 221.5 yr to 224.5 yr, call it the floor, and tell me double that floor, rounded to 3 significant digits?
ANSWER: 46.8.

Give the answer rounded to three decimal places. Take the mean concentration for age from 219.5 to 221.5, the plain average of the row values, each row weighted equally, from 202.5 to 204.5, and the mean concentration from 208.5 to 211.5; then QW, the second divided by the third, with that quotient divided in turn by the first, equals 0.042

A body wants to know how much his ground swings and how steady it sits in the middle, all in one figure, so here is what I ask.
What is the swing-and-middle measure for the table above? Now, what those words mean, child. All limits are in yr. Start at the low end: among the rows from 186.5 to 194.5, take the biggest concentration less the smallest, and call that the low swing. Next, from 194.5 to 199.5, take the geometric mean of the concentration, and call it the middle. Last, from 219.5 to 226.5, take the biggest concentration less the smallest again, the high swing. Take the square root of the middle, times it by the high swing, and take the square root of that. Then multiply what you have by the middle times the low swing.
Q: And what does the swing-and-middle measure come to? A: 60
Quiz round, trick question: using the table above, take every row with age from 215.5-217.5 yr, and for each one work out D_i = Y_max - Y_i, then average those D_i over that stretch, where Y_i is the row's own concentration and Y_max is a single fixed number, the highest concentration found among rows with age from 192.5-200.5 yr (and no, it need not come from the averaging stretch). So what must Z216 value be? 0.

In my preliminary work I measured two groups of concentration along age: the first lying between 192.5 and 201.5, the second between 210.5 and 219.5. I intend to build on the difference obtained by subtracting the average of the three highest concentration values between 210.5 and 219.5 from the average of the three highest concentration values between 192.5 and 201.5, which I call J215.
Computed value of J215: -0.8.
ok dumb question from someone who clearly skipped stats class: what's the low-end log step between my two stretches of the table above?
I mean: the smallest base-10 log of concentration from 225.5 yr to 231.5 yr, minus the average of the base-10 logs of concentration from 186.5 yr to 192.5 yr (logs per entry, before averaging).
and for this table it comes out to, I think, 0.04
